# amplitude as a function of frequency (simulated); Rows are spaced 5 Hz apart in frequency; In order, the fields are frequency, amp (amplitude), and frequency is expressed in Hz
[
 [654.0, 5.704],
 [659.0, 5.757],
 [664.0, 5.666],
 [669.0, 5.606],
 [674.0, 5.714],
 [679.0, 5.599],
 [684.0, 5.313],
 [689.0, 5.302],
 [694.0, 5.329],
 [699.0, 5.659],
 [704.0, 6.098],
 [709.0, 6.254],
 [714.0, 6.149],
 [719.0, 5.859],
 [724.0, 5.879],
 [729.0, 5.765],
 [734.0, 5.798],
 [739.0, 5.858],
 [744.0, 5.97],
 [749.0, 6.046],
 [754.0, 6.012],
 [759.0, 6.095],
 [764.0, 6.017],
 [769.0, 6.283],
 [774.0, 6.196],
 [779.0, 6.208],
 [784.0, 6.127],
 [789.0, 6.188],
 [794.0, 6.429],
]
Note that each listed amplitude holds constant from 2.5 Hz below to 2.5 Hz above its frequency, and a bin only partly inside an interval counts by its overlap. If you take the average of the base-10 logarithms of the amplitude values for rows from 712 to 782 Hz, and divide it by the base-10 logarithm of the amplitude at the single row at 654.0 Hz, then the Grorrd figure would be 1.03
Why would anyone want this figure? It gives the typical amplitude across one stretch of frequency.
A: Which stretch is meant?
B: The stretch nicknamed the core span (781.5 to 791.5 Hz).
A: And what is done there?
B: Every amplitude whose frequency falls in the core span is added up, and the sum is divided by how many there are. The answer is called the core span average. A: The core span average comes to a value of 6.16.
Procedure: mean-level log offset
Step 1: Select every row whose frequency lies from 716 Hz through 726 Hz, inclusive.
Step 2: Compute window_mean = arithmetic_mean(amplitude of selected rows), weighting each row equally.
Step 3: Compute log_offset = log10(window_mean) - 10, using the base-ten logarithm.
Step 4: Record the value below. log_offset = -9.23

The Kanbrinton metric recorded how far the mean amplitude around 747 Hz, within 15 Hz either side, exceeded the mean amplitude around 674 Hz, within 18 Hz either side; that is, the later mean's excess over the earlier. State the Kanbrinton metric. 0.40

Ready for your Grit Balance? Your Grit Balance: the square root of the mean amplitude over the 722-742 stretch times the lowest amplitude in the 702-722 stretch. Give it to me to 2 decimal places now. 5.84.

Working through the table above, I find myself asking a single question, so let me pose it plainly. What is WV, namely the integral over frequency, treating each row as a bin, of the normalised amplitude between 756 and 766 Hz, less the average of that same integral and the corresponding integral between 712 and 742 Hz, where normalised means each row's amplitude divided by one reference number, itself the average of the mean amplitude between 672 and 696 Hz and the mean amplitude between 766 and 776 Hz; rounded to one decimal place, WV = -9.9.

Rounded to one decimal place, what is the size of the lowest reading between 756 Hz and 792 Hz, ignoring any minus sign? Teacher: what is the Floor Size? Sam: 6.0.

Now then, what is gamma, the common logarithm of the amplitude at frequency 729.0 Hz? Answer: 0.761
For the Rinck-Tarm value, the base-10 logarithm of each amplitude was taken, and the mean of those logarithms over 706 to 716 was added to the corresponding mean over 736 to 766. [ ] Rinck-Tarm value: 1.57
